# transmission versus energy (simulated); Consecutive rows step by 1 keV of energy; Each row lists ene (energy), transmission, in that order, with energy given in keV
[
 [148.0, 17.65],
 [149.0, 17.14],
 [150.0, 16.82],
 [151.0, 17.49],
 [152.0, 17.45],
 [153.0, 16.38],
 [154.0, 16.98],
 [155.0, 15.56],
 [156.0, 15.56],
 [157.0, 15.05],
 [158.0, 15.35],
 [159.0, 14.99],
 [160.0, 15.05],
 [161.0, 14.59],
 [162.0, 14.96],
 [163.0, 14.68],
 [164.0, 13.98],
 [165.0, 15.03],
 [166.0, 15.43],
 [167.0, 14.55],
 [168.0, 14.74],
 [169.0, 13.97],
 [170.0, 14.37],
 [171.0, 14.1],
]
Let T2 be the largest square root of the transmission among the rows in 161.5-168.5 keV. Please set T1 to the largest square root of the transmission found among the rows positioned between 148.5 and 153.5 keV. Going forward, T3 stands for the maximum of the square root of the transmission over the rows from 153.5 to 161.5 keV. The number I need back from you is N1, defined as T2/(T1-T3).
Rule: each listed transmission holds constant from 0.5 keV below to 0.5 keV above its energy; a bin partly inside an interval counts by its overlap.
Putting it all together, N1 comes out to 64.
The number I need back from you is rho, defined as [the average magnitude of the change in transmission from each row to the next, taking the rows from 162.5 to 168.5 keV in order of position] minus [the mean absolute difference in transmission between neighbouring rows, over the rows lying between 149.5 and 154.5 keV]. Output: 0.0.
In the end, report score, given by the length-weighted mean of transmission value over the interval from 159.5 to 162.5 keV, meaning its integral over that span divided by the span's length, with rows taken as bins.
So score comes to 14.9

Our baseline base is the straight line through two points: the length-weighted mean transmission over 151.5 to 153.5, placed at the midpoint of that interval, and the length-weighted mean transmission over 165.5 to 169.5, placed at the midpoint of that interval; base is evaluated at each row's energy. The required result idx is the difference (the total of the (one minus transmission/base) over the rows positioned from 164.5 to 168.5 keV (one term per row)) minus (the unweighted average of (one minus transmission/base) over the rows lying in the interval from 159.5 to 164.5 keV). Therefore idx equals -0.09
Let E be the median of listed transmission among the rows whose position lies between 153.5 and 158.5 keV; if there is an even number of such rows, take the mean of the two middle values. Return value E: 15.6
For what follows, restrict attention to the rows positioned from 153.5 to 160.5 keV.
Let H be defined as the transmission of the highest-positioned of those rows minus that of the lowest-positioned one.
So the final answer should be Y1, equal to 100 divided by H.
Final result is -52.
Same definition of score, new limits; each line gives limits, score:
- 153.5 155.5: 16.3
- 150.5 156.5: 16.6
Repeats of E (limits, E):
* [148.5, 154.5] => 17.1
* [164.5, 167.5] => 15.0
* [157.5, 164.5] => 15.0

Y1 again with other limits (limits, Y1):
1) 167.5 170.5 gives -270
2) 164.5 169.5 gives -94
